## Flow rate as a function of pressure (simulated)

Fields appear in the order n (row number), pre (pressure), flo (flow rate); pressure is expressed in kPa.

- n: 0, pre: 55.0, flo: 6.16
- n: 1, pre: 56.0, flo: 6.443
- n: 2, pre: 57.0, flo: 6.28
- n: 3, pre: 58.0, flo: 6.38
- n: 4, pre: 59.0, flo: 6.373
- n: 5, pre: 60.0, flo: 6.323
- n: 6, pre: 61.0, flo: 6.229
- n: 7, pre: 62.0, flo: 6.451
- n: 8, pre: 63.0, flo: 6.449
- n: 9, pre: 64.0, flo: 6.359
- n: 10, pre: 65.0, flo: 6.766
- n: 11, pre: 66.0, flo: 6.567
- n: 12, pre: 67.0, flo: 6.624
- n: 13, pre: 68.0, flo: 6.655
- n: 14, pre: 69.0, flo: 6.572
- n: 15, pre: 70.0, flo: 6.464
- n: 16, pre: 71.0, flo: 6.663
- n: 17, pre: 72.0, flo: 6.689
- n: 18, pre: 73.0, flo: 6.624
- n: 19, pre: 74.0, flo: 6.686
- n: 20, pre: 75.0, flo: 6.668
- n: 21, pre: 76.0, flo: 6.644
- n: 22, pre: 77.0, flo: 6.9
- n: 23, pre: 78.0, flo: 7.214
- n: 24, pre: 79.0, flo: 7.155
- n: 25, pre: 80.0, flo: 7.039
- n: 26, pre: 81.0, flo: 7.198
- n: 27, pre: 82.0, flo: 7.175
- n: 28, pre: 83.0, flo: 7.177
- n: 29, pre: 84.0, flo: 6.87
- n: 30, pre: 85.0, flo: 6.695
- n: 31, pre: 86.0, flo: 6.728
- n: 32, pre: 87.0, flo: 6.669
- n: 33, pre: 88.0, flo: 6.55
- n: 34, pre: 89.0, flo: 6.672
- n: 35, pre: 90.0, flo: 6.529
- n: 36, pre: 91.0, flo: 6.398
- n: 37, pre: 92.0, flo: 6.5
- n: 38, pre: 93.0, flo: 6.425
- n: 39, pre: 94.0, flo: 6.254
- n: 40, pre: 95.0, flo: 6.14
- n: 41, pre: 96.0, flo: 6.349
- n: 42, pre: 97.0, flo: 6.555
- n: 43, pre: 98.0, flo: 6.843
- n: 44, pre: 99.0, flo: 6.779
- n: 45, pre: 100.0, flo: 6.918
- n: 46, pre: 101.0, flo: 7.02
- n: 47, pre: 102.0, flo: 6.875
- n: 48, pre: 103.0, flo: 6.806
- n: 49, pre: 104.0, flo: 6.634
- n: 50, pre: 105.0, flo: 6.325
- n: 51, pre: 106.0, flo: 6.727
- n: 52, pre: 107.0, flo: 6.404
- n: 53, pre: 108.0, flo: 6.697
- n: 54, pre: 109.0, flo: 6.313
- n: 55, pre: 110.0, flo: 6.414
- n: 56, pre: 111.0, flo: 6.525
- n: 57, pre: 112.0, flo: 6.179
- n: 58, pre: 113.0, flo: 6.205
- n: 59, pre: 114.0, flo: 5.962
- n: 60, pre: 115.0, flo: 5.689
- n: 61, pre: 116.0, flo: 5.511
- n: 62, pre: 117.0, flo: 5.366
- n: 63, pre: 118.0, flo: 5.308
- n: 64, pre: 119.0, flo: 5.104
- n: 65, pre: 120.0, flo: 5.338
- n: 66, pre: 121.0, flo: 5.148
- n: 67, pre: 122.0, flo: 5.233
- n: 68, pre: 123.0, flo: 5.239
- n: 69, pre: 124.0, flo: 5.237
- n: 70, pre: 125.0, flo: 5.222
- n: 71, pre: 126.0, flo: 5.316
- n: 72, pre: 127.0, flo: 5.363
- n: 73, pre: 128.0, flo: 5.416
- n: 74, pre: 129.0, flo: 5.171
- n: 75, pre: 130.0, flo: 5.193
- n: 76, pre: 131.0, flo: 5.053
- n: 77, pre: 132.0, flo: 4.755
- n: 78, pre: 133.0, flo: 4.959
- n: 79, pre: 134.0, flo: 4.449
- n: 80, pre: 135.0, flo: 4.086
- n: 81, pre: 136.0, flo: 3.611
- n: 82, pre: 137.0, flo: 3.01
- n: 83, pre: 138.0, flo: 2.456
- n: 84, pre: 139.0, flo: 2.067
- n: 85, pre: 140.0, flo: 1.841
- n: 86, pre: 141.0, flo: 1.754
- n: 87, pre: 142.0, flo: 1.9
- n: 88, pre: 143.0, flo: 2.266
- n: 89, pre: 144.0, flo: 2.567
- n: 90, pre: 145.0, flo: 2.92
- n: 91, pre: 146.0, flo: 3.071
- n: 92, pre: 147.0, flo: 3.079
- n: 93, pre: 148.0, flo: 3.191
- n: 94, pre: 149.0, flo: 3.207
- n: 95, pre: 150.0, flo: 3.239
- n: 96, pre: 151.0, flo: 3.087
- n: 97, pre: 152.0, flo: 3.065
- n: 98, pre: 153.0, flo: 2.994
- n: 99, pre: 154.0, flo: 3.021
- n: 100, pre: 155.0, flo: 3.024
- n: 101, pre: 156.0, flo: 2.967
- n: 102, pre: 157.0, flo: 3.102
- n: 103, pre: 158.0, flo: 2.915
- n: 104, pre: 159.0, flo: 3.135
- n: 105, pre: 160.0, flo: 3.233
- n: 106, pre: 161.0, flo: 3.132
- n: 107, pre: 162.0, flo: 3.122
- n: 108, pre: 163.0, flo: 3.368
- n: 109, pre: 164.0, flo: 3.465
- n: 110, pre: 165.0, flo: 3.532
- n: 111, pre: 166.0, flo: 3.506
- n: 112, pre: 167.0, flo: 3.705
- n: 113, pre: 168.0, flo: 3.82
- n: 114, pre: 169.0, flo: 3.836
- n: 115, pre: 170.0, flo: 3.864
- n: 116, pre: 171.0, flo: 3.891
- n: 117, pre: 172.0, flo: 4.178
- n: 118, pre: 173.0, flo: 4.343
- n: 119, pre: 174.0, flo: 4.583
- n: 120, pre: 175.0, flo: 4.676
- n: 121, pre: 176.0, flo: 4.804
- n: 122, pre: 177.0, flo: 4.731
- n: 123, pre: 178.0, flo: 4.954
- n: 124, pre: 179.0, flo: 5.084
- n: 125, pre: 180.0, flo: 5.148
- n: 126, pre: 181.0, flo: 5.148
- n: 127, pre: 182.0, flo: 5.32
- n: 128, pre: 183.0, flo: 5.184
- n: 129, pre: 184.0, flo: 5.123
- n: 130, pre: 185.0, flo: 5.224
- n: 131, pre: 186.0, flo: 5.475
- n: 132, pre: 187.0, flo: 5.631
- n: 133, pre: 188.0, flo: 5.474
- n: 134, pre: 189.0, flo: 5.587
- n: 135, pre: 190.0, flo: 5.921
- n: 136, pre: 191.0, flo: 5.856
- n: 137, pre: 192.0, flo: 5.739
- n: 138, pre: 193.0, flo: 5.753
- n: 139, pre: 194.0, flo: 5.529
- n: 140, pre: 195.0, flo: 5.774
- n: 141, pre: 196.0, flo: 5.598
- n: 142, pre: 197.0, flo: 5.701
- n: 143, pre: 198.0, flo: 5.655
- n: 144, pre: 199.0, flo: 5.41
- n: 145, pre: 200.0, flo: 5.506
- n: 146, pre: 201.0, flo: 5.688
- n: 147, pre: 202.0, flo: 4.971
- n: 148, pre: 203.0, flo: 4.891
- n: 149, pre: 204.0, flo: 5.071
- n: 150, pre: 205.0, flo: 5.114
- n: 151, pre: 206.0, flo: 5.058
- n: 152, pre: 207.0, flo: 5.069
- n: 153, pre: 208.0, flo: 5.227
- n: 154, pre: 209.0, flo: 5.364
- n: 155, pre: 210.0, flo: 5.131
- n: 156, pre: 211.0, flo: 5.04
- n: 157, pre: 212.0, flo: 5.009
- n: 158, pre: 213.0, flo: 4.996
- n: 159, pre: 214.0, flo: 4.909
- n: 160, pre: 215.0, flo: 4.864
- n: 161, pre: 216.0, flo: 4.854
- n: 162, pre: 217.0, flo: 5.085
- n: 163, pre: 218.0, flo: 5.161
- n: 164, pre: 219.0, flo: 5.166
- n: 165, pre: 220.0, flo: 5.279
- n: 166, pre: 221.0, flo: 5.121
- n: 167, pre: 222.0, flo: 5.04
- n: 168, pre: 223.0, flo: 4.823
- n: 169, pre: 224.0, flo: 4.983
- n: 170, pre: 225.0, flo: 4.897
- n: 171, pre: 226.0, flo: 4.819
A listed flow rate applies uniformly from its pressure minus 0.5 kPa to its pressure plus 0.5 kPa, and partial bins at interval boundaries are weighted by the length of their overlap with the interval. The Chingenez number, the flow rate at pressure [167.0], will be 3.705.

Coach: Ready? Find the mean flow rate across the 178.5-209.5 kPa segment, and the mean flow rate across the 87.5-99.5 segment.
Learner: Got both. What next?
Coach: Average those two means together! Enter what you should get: 5.9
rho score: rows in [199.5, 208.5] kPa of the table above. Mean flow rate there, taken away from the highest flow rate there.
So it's 0.51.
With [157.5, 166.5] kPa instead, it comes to 0.26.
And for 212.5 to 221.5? 0.23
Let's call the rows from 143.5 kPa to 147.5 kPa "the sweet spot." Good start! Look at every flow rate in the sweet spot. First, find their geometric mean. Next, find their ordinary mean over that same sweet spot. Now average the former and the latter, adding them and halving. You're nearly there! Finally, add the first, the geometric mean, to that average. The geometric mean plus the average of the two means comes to 6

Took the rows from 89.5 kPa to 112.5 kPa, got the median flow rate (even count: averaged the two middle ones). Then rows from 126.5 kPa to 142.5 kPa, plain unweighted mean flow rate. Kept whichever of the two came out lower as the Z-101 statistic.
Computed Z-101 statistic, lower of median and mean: 3.8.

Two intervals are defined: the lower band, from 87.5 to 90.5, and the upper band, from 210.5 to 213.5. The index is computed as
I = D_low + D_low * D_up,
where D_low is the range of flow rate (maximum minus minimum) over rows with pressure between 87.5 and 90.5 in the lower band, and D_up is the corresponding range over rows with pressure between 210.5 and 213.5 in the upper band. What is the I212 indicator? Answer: 0.15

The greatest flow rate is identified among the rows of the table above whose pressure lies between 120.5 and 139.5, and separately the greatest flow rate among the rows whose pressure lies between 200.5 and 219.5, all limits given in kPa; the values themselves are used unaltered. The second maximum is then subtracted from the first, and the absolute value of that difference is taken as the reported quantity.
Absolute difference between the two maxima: 0.3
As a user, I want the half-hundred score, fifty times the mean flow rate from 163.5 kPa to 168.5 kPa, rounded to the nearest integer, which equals 180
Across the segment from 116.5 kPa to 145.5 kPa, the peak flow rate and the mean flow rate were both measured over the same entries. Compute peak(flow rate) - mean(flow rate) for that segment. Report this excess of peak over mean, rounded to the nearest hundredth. 1.23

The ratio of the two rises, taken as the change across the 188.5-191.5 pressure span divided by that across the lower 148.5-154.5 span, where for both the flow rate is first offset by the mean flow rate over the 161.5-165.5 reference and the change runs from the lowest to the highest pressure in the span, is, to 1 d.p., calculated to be -1.4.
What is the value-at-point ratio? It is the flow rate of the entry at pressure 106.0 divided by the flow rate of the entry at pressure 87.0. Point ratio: 1.01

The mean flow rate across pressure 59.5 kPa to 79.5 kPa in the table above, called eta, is 6.6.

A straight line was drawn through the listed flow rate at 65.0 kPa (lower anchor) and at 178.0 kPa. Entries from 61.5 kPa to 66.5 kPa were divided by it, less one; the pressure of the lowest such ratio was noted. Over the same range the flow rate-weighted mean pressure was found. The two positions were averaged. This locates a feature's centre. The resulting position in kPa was 64.0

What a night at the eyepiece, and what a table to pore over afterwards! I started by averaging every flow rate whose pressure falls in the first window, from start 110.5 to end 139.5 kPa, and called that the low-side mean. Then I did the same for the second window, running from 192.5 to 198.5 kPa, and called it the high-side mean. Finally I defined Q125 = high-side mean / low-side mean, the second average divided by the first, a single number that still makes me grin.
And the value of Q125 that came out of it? 1.1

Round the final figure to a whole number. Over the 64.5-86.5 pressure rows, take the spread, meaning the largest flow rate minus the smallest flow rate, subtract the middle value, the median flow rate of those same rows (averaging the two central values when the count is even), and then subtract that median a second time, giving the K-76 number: -13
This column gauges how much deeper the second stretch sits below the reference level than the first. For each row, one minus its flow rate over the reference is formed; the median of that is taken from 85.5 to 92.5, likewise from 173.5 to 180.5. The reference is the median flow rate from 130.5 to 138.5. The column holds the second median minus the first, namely 0.4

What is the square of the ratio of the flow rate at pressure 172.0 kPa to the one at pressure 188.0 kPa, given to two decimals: 0.58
